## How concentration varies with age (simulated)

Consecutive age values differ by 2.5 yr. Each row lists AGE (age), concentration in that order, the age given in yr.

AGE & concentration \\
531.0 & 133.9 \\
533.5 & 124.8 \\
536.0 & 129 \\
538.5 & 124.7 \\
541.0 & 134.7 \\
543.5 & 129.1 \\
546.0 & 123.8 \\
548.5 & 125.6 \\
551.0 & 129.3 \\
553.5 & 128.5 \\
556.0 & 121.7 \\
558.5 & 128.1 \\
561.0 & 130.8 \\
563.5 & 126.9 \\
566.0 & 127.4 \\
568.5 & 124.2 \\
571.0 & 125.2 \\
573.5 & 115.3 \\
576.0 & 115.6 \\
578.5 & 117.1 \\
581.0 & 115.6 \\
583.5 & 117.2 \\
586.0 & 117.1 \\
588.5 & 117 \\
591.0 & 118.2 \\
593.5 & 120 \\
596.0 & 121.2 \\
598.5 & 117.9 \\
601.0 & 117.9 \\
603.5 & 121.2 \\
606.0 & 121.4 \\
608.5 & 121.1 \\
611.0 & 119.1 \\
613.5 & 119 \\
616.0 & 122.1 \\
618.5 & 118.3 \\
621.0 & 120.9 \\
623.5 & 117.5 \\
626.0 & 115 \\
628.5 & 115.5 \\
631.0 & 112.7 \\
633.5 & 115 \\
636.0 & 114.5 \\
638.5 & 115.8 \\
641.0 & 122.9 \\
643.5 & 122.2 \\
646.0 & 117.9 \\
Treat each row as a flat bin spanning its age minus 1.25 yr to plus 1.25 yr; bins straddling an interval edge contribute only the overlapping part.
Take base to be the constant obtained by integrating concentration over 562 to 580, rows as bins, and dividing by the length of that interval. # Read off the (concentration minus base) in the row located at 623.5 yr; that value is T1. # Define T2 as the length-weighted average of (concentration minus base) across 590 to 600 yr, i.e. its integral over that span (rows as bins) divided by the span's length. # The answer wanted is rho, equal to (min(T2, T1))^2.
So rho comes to 18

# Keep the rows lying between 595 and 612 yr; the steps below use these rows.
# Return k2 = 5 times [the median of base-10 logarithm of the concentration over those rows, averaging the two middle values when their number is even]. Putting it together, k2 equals 10.4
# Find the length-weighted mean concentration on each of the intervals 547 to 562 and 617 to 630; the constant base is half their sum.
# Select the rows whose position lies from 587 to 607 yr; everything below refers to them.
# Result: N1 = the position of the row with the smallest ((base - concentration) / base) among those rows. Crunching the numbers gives 606.0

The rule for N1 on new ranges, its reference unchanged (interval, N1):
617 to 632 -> 621.0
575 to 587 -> 583.5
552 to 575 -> 561.0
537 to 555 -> 541.0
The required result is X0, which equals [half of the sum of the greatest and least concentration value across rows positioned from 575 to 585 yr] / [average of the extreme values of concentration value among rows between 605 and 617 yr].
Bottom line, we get 0.966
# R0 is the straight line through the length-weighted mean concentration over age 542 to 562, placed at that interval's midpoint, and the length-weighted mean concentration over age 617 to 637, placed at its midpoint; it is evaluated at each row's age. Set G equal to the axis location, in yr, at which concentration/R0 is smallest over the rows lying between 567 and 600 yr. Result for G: 573.5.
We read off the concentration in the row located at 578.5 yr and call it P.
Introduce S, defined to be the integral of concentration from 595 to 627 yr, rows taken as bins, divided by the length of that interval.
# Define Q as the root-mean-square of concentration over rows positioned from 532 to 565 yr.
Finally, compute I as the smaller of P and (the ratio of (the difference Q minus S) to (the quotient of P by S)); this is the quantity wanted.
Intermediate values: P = 117.1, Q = 128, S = 119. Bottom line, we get 8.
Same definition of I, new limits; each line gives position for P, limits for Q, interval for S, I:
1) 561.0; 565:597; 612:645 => 1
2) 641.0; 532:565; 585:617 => 8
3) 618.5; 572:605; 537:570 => -10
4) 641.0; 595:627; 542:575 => -7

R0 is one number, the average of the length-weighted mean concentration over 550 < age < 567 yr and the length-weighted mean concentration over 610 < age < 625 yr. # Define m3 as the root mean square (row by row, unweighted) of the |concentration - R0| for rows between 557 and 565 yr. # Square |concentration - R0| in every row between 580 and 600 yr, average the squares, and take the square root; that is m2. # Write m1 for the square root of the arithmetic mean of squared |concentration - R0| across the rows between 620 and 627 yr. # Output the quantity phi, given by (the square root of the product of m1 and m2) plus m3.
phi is 11.3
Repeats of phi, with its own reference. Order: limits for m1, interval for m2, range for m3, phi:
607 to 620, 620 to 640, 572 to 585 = 12.8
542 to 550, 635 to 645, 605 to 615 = 8.0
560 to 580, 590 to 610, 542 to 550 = 8.2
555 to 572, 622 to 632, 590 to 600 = 10.1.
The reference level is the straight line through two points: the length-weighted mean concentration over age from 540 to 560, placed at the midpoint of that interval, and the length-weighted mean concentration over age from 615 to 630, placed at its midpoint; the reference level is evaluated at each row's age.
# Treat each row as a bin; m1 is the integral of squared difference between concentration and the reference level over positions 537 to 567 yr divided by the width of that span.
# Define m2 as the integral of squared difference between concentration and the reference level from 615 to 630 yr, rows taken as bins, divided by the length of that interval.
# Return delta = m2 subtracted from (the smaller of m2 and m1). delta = 0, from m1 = 12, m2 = 5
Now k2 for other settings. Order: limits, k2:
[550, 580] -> 10.5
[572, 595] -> 10.3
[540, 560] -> 10.5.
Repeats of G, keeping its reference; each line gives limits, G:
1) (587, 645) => 588.5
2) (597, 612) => 598.5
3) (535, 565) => 556.0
